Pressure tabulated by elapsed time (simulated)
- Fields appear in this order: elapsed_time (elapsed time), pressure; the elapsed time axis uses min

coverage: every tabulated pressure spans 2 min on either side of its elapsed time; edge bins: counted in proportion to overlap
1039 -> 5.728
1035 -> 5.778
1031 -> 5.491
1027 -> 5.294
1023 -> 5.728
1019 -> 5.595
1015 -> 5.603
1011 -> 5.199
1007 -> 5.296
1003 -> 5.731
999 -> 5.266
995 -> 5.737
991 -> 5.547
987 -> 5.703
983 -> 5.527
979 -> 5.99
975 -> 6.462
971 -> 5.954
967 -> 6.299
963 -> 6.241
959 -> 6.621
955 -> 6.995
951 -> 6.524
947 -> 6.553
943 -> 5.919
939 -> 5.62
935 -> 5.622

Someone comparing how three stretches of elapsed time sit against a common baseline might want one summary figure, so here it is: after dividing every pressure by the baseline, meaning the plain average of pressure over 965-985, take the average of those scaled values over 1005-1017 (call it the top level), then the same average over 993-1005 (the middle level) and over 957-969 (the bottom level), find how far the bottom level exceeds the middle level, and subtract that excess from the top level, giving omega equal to 0.75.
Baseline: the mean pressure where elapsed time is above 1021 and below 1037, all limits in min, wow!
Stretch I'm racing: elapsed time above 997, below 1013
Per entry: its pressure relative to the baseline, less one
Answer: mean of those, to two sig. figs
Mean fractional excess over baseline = -0.036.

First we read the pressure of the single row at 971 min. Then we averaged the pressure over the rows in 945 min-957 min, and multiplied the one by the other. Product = 39.8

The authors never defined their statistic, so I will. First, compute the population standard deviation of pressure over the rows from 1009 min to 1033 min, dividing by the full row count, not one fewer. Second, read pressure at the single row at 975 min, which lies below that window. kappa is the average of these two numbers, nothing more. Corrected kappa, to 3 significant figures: 3.32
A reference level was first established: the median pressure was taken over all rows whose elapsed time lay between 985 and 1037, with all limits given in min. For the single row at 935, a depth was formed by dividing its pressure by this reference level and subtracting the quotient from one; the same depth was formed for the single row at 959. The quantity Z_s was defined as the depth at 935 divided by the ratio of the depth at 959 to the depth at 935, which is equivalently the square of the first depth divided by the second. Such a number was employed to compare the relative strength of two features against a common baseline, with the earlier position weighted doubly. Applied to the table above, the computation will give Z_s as 0.000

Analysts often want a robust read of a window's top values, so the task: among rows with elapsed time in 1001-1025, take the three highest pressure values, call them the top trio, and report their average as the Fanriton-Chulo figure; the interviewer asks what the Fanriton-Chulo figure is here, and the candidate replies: 5.7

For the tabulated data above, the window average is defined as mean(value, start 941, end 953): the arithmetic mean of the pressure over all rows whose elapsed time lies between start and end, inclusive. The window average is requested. 6.3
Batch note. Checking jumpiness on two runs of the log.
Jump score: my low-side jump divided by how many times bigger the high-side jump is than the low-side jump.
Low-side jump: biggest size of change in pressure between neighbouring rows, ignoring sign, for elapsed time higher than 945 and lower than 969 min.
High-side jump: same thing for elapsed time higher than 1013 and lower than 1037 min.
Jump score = 0.511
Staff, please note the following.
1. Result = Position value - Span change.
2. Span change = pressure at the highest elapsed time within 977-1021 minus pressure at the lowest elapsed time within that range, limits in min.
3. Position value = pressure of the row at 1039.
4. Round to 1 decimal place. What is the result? 6.1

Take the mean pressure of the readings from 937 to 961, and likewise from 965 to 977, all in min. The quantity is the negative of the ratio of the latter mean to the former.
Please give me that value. -0.98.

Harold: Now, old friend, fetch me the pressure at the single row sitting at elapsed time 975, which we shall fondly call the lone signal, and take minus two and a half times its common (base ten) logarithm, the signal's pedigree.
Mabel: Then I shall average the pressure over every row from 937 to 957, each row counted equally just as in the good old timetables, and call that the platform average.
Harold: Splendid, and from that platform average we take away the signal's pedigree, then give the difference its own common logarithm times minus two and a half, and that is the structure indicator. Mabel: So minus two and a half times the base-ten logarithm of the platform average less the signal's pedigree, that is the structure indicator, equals -2.30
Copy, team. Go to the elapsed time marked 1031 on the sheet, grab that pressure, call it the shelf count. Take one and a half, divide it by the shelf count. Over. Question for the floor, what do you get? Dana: 0.273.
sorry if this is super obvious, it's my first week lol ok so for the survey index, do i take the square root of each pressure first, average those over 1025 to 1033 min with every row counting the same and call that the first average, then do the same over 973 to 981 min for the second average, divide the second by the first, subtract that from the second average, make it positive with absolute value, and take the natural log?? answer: 0.35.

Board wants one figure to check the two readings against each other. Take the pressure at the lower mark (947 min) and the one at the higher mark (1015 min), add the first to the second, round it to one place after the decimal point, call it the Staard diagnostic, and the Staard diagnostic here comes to 12.2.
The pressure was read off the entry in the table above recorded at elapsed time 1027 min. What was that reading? 5.294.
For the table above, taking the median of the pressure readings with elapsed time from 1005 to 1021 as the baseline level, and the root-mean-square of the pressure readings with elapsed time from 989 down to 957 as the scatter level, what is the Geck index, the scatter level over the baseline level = 1.12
